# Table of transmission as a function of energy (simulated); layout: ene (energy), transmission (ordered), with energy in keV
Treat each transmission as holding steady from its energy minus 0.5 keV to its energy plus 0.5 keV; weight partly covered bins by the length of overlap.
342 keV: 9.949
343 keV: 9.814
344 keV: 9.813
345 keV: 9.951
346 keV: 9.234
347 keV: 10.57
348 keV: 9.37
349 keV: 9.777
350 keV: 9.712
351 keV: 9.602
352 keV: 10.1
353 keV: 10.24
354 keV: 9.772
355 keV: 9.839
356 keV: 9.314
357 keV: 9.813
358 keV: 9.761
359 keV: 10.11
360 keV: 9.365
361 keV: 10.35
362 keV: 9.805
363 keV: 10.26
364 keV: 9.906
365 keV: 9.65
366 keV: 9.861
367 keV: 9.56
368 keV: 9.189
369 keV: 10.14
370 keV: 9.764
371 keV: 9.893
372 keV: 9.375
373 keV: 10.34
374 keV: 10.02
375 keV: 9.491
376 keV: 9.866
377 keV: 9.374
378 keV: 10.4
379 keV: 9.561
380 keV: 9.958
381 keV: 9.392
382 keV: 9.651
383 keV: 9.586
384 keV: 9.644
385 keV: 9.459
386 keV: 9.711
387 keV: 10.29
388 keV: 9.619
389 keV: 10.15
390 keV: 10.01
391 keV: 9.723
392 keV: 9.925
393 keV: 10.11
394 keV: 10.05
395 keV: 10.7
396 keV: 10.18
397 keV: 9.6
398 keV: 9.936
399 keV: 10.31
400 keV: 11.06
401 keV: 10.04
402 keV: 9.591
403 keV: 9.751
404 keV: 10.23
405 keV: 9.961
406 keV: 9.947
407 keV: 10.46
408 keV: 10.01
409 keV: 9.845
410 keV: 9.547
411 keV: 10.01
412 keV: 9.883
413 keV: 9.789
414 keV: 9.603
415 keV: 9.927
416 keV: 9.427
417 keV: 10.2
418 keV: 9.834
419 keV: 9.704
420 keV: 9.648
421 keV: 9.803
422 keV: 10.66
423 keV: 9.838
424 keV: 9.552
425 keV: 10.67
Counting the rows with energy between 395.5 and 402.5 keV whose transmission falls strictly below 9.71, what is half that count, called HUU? 1.0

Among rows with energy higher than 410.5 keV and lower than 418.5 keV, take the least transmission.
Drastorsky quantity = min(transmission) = 9.427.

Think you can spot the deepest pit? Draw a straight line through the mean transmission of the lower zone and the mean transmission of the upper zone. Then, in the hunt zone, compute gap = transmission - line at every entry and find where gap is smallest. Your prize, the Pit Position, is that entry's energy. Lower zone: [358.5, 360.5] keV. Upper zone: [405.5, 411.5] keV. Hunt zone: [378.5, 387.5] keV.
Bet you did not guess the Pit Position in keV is 381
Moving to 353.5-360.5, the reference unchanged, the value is 356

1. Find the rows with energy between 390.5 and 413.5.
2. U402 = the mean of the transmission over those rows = 10.0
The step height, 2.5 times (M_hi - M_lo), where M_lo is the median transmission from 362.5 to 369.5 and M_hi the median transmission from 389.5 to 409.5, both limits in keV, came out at 0.37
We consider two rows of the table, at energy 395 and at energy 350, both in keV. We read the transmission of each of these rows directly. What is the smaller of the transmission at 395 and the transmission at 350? 9.71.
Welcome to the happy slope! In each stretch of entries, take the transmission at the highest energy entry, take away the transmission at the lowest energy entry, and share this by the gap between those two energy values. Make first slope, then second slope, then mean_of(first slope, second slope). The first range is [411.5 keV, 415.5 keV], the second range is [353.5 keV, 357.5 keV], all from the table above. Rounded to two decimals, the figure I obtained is 0.01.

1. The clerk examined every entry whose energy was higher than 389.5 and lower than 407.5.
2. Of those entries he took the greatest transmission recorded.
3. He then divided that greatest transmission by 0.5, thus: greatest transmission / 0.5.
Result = 22.12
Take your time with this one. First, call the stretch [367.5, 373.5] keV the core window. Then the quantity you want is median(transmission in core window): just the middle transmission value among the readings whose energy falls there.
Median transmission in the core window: 9.83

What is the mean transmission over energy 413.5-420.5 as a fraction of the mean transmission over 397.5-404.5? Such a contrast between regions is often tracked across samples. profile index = 0.964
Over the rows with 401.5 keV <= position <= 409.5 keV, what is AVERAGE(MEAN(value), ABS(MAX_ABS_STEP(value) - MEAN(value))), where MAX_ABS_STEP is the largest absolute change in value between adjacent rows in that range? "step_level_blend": 9.72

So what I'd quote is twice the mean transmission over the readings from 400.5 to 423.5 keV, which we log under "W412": 19.8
